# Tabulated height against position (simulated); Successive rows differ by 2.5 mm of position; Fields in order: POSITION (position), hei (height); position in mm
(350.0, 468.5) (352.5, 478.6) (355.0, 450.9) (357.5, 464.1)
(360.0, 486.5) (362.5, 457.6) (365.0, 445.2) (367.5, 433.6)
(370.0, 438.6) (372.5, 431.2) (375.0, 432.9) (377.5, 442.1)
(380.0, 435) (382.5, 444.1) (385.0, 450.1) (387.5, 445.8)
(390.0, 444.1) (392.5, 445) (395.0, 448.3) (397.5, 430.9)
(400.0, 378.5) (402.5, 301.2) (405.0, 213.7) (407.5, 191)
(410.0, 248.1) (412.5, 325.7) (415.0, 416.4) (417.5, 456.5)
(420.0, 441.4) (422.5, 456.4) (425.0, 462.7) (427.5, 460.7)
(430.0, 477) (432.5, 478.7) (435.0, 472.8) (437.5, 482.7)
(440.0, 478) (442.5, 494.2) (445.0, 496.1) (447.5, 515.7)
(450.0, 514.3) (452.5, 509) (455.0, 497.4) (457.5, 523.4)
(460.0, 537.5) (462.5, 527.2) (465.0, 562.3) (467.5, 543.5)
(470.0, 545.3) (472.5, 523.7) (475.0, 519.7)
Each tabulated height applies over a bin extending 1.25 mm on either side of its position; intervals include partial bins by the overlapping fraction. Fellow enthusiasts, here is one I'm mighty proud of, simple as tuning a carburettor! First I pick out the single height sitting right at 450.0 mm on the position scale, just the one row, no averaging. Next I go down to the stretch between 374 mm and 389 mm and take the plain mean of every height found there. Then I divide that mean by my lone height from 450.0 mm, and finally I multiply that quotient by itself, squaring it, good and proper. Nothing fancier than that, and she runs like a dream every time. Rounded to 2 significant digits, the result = 0.74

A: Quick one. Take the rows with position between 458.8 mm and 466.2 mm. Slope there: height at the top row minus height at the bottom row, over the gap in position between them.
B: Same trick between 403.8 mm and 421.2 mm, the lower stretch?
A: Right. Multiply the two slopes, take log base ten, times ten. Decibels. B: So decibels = 19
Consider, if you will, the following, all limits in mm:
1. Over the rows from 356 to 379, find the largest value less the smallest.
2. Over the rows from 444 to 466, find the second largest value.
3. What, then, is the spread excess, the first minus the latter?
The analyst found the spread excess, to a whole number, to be -482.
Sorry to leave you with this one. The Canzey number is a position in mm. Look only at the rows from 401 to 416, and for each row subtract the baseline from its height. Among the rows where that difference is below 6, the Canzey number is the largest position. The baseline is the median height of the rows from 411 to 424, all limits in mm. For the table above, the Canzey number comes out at 415.0 mm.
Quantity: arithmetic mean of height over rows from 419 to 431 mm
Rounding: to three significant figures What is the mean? 460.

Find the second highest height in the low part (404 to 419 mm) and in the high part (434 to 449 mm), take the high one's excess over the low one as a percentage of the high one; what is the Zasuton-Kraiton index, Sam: 16.1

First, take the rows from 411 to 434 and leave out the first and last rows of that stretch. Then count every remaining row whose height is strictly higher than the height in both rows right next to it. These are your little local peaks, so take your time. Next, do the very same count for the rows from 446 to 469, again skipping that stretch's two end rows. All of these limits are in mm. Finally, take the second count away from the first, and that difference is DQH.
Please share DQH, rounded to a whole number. 0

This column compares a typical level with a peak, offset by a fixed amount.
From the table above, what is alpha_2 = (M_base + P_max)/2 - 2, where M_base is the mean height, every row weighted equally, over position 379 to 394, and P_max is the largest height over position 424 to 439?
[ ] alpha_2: 461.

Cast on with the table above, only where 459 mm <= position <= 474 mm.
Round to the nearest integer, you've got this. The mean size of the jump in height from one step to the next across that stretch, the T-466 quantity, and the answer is 18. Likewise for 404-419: 58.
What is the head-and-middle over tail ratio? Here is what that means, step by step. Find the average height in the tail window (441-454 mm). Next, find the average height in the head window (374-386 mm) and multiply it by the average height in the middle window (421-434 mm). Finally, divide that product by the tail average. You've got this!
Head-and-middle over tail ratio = 407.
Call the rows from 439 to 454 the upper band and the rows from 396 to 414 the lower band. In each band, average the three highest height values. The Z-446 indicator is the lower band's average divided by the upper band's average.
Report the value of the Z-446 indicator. 0.74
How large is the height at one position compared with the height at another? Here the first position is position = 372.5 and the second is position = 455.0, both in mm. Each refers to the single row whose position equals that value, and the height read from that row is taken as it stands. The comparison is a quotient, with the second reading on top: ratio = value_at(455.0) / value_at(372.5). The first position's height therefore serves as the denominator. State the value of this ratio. 1.15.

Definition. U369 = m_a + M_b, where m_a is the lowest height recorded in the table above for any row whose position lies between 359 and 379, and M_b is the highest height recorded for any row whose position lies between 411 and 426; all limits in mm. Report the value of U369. 894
